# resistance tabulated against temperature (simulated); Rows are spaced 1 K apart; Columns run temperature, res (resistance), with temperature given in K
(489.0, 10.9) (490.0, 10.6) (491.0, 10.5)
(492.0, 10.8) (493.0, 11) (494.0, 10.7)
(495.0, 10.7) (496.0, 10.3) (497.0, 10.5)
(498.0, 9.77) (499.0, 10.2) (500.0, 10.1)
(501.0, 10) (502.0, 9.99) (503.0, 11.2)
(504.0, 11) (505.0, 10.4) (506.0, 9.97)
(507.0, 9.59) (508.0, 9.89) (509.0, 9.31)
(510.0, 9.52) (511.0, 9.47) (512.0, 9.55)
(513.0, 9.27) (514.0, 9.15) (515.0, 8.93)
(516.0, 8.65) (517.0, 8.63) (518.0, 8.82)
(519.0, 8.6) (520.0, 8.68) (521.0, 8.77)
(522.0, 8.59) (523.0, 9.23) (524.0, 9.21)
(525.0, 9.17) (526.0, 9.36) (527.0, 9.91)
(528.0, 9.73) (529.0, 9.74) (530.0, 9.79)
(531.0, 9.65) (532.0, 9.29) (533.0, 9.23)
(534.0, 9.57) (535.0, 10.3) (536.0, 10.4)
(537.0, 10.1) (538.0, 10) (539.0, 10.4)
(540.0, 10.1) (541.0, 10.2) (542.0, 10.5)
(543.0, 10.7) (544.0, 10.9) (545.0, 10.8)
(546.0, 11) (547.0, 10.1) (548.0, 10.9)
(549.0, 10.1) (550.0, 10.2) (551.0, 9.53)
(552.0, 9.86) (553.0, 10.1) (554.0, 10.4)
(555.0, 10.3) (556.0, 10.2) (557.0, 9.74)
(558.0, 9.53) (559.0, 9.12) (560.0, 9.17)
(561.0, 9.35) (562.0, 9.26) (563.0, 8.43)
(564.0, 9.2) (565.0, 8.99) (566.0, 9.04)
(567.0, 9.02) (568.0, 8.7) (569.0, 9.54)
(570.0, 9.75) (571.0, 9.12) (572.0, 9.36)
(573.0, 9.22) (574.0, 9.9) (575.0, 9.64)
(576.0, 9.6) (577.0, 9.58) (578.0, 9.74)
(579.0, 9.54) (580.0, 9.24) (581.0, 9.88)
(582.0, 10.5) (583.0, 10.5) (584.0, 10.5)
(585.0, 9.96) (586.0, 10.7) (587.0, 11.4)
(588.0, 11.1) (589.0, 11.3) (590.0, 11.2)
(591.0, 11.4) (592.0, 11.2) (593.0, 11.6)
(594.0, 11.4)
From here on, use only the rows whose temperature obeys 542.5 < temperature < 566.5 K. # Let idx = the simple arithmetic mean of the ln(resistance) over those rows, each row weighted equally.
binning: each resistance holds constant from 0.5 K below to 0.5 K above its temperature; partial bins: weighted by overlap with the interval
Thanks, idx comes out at 2.29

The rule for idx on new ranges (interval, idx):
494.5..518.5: 2.28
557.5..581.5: 2.23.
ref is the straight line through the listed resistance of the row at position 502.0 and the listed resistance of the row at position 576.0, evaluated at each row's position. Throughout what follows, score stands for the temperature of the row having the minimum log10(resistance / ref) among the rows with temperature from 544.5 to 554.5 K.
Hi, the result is 551.0 K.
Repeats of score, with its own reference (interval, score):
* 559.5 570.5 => 563.0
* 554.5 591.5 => 563.0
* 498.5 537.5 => 519.0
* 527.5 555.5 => 533.0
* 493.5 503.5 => 498.0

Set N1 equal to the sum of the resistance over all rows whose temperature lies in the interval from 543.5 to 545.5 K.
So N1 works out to 21.7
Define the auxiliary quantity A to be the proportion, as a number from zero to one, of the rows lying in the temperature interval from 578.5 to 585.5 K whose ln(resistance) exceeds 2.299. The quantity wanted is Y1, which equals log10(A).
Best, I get -0.37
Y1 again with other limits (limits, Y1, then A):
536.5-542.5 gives 0.00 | 1.00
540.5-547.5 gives 0.00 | 1.00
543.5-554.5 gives -0.09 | 0.82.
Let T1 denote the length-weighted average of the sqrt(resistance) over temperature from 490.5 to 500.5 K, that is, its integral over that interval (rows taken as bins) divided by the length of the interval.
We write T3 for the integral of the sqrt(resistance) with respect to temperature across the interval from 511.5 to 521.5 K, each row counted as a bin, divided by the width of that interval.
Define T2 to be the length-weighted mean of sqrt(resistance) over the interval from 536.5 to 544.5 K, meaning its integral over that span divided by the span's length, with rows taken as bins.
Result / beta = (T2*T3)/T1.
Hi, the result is 2.97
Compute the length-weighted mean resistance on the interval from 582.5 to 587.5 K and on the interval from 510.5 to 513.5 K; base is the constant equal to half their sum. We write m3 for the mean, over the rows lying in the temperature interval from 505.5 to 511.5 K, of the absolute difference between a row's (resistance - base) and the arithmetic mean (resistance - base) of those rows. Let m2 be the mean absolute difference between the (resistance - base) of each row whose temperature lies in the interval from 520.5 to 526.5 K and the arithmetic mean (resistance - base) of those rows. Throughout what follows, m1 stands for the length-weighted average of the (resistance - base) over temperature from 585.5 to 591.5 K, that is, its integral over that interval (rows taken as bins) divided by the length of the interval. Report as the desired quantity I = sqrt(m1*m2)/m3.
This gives 2.7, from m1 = 1.2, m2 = 0.250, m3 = 0.20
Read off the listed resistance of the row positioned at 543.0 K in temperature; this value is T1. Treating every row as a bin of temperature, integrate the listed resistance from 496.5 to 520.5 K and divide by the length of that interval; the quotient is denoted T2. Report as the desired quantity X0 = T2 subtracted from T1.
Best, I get 1.1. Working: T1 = 10.7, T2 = 9.6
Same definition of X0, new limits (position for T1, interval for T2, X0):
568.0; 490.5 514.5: -1.4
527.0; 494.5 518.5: 0.1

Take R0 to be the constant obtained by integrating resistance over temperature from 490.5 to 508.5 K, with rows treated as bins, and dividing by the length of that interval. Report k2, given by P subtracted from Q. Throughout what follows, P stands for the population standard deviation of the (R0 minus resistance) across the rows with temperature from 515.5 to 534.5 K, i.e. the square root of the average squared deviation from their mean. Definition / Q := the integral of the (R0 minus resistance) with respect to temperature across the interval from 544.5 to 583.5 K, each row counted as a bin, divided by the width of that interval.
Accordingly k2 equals 0.2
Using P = 0.44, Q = 0.7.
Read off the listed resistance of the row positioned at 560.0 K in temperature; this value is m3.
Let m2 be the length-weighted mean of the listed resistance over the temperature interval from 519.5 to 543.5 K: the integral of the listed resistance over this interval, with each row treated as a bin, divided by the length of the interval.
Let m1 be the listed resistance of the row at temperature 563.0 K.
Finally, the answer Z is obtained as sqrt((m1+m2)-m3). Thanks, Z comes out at 2.99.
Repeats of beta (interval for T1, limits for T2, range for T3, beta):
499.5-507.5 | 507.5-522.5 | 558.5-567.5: 2.83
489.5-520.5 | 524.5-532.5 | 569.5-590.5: 3.13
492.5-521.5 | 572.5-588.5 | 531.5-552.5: 3.24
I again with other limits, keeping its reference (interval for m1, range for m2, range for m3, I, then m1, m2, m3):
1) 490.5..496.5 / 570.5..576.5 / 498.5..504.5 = 0.9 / 0.6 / 0.240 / 0.46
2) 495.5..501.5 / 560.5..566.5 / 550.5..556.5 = 0.7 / 0.1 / 0.225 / 0.25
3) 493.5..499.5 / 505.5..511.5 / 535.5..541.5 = 2.0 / 0.3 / 0.203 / 0.13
